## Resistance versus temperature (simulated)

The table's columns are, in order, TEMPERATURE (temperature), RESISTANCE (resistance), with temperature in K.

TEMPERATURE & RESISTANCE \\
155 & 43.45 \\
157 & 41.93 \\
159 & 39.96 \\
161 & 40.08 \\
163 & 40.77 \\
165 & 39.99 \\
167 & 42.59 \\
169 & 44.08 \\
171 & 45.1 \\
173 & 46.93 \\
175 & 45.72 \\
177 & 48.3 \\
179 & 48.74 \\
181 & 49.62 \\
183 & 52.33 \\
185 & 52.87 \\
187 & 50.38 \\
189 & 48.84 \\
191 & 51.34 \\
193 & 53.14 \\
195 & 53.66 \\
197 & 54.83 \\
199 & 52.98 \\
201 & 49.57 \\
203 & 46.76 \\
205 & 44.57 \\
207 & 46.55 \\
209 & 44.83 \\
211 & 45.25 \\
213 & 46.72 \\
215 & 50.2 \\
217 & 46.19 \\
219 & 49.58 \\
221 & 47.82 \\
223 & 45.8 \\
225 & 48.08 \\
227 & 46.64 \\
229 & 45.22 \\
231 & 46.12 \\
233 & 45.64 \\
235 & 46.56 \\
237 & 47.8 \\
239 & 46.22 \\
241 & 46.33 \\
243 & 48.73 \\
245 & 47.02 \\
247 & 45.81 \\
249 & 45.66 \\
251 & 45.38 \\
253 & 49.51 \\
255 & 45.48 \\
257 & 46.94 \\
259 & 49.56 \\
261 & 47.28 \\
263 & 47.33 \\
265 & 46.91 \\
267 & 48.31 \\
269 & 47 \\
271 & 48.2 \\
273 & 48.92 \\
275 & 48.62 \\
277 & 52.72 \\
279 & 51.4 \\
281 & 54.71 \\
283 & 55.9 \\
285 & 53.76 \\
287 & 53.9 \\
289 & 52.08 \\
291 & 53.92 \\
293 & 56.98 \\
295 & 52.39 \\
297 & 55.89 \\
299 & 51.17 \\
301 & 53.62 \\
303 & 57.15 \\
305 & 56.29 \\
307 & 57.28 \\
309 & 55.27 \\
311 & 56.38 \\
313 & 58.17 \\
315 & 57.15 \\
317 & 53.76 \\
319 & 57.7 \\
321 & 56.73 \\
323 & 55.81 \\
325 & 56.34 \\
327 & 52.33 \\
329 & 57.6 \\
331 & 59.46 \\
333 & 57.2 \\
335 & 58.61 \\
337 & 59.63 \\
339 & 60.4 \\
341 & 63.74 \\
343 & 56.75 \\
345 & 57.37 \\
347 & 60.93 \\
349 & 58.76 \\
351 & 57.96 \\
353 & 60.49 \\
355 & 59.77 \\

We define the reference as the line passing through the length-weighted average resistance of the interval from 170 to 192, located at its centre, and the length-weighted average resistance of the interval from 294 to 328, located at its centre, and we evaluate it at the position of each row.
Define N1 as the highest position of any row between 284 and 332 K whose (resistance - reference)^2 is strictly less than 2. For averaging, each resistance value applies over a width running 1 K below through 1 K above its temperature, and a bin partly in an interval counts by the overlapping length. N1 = 329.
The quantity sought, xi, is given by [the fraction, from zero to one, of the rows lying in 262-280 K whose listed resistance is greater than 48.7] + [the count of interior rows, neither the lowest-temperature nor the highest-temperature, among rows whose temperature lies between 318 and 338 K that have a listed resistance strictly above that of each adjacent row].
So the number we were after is 2.3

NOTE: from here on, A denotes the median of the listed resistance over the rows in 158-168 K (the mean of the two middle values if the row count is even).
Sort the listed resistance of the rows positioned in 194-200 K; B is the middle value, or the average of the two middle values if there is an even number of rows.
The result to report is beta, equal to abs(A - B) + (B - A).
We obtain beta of 27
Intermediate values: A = 40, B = 54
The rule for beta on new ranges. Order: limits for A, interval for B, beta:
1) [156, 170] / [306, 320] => 33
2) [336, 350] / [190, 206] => 0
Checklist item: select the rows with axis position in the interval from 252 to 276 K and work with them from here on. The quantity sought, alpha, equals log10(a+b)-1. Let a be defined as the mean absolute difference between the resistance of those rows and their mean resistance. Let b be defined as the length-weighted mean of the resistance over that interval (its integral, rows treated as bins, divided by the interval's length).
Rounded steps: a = 1.0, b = 47.8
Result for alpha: 0.689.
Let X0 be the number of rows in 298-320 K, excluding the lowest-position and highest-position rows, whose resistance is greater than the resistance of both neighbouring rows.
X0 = 3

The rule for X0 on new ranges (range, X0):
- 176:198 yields 1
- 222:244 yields 3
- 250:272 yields 4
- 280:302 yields 4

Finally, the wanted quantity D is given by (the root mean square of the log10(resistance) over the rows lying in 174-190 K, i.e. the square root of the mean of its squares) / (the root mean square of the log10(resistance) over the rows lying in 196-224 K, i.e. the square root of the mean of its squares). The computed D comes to 1.01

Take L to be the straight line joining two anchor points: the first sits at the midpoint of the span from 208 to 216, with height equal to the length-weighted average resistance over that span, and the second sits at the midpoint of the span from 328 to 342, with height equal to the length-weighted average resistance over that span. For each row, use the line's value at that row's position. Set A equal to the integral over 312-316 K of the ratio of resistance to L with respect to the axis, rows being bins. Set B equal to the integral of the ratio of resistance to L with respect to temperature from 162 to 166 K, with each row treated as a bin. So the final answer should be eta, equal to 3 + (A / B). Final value 4.04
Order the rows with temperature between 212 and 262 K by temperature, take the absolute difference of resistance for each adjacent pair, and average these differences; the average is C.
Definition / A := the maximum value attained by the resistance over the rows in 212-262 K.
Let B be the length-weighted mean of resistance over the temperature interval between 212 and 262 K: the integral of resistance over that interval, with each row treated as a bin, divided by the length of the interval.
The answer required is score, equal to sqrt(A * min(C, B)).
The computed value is 9.7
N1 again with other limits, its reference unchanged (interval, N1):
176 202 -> 201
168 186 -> 181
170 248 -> 219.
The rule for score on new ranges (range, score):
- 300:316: 9.7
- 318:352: 12.1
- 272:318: 11.4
